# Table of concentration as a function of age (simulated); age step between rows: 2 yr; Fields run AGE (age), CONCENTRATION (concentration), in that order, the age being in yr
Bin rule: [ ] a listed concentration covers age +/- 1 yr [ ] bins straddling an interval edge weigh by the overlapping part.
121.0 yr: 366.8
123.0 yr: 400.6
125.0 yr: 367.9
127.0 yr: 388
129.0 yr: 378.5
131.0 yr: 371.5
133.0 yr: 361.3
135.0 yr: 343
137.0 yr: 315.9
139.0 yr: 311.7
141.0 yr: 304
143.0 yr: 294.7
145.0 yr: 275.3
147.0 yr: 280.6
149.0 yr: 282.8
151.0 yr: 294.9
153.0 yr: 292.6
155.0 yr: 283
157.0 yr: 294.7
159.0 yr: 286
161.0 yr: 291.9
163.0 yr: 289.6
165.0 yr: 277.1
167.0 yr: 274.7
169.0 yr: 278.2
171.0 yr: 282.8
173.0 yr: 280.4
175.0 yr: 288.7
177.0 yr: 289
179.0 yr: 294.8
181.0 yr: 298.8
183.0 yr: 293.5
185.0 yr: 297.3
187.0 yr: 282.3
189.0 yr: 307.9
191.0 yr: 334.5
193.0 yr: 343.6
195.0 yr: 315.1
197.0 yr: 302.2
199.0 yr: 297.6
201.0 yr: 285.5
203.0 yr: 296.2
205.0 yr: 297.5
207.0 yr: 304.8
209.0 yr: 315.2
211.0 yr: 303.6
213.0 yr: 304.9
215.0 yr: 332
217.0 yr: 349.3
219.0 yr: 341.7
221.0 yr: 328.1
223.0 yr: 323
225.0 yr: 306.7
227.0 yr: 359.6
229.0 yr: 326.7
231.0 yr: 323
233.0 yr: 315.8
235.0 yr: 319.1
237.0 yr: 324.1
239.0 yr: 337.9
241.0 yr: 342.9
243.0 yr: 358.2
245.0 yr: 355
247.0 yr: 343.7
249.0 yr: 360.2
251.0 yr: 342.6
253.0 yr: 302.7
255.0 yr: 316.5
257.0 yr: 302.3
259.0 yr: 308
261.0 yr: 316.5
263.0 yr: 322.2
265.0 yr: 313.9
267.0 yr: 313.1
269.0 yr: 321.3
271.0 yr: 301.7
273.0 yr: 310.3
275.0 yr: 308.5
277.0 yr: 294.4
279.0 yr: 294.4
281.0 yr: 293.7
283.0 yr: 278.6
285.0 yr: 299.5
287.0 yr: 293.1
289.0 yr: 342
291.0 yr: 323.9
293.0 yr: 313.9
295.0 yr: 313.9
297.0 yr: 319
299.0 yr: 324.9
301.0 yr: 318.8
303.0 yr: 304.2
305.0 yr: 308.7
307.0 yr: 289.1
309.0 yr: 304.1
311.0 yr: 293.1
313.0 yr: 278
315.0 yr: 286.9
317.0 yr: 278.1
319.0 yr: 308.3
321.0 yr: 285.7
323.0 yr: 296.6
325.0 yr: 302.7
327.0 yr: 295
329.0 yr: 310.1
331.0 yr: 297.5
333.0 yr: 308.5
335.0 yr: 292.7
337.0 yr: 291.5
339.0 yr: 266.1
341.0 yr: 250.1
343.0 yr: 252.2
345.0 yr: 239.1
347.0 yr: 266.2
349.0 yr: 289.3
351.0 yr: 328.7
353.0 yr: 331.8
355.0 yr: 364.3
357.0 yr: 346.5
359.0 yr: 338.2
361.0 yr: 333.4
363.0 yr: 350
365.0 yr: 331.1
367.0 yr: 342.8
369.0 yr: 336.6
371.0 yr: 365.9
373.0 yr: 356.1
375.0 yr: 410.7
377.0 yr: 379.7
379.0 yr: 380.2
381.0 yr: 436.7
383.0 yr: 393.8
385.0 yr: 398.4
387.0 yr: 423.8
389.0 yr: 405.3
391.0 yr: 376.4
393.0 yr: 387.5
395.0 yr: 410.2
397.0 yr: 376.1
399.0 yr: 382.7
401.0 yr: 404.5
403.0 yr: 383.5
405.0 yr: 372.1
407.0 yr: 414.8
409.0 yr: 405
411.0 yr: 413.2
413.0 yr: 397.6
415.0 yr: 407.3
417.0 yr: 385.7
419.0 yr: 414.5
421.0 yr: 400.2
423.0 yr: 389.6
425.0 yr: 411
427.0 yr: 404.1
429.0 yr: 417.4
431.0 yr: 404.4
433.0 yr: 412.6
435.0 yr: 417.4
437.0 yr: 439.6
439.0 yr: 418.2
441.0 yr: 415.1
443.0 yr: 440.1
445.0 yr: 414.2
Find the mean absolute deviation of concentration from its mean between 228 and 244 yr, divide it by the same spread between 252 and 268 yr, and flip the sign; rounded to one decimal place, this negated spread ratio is -2.0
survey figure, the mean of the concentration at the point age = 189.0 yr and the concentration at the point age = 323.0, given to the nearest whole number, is 302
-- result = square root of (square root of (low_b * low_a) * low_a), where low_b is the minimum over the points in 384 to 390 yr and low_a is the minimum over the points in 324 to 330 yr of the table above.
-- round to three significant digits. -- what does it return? 318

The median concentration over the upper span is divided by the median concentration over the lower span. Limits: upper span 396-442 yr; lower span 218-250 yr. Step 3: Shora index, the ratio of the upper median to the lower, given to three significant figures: 1.22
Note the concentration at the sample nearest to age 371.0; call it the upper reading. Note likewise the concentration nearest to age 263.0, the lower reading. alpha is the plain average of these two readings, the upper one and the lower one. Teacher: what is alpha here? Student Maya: 344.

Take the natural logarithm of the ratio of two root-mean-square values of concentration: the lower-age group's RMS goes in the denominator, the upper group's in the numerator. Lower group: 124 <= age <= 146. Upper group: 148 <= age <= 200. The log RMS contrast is -0.14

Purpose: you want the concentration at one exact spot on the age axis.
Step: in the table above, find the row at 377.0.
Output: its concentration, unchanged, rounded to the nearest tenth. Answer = 379.7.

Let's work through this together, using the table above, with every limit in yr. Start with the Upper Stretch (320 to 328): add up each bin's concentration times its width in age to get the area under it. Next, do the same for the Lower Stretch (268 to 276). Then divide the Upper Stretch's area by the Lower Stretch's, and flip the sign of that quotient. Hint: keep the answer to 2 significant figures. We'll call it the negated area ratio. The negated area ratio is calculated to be -0.95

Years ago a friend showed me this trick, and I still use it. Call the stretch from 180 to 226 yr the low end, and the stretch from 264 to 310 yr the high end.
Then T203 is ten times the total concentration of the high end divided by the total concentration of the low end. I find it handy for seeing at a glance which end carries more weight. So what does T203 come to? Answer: 9.9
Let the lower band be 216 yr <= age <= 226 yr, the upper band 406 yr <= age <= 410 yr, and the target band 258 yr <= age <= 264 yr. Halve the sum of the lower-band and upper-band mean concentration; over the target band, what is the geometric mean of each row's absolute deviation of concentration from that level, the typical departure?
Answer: 54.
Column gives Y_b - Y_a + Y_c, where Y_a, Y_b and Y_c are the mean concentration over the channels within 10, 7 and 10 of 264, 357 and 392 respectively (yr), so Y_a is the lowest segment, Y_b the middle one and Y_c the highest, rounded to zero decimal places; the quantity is 425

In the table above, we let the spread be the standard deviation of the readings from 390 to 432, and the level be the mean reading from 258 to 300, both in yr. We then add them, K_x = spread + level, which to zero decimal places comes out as 324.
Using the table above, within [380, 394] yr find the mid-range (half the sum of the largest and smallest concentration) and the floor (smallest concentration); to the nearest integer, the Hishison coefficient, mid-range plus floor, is 783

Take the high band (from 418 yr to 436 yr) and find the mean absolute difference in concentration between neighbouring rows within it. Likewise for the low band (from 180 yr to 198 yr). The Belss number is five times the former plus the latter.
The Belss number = 74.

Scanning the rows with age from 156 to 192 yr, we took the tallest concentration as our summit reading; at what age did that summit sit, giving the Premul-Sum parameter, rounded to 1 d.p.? 191.0 yr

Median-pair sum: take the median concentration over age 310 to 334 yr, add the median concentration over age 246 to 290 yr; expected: 605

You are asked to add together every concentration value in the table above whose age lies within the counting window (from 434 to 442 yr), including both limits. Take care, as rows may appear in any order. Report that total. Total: 1690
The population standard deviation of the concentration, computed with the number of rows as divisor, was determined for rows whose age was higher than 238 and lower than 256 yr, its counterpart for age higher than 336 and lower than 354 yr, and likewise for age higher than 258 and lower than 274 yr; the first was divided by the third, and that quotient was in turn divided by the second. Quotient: 0.09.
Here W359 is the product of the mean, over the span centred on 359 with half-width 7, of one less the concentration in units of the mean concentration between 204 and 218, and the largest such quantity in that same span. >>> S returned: 0.004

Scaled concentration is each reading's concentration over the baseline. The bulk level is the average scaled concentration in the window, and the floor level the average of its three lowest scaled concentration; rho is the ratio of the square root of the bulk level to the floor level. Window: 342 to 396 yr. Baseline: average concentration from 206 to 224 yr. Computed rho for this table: 1.34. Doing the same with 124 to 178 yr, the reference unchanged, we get 1.14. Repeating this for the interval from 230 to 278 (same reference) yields 1.08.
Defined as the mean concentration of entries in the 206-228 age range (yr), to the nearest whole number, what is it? 324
